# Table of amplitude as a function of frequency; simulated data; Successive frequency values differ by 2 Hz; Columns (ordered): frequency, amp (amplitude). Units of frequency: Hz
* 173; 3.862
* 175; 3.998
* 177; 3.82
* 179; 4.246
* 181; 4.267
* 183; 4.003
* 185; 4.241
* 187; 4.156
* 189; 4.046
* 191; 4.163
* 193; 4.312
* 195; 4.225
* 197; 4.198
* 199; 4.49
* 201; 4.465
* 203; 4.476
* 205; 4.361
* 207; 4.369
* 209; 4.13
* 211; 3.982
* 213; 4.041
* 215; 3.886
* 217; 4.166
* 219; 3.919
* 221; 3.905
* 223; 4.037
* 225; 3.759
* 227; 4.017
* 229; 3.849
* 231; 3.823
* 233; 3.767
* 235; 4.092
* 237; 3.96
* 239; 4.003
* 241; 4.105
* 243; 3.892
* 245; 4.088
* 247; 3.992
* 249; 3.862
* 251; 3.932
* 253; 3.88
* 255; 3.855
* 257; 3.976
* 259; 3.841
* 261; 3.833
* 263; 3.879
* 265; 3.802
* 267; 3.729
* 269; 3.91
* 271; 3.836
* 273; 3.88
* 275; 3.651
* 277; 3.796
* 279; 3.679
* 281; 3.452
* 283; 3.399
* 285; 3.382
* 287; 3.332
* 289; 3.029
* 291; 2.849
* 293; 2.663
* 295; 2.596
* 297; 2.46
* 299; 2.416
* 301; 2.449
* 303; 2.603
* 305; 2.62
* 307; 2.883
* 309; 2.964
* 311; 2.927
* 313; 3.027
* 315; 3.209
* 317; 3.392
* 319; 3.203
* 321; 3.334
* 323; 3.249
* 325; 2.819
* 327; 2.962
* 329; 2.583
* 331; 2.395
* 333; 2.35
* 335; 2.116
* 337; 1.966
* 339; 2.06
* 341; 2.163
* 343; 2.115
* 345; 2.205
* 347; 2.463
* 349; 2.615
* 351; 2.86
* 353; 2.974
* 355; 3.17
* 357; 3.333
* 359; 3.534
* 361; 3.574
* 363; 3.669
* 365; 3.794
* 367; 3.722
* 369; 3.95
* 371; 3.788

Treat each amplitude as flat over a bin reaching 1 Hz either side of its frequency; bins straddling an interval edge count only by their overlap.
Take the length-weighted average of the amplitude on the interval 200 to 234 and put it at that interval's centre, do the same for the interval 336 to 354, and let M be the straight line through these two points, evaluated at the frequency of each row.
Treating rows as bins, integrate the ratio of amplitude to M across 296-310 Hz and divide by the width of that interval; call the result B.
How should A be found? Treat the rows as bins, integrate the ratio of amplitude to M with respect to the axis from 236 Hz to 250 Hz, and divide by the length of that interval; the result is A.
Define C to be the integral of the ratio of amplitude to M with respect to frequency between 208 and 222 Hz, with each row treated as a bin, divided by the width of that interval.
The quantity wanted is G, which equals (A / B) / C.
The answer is 1.22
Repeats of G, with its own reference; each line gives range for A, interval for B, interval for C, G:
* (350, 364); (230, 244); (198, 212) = 1.39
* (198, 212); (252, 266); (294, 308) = 1.07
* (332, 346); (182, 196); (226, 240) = 0.90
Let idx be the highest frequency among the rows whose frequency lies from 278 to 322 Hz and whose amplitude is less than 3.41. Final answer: 321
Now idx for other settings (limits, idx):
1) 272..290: 289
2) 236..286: 285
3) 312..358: 357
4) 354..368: 357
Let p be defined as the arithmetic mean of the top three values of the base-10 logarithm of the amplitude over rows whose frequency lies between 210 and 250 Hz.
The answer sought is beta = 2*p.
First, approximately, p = 0.61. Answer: 1.23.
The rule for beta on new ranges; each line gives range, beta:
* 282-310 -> 1.06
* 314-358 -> 1.05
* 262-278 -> 1.18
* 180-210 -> 1.30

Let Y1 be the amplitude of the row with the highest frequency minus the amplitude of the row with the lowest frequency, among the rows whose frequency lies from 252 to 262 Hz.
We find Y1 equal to -0.05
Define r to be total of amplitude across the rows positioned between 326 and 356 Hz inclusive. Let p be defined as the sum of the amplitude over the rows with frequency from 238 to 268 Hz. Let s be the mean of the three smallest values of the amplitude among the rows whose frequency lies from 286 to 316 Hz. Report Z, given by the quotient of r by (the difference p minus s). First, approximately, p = 59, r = 37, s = 2.4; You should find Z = 0.66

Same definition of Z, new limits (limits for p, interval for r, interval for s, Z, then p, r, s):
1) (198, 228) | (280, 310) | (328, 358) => 0.72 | 62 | 43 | 2.0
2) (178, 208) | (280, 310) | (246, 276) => 0.71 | 64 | 43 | 3.7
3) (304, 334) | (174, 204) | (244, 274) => 1.57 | 44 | 63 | 3.8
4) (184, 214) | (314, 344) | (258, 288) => 0.66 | 64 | 40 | 3.4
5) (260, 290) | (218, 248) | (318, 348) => 1.13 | 55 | 59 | 2.0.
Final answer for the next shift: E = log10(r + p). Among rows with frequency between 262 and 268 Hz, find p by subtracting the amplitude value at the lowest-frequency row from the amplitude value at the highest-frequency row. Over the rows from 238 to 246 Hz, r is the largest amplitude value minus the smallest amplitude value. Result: -1.20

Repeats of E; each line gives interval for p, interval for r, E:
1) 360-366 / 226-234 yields -0.33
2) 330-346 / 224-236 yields -0.84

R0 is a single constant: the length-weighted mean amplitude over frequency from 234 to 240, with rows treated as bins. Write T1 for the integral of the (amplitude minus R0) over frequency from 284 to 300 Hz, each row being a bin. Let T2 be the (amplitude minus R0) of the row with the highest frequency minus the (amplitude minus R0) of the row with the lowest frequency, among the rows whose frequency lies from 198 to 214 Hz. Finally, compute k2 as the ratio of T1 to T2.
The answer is 42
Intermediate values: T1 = -19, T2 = -0.45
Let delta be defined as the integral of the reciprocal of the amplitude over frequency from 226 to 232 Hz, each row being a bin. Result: 1.5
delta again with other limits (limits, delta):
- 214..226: 3.0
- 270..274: 1.0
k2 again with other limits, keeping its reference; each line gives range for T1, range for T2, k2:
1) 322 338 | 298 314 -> -38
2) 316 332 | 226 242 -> -187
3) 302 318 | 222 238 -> 221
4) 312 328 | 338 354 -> -15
